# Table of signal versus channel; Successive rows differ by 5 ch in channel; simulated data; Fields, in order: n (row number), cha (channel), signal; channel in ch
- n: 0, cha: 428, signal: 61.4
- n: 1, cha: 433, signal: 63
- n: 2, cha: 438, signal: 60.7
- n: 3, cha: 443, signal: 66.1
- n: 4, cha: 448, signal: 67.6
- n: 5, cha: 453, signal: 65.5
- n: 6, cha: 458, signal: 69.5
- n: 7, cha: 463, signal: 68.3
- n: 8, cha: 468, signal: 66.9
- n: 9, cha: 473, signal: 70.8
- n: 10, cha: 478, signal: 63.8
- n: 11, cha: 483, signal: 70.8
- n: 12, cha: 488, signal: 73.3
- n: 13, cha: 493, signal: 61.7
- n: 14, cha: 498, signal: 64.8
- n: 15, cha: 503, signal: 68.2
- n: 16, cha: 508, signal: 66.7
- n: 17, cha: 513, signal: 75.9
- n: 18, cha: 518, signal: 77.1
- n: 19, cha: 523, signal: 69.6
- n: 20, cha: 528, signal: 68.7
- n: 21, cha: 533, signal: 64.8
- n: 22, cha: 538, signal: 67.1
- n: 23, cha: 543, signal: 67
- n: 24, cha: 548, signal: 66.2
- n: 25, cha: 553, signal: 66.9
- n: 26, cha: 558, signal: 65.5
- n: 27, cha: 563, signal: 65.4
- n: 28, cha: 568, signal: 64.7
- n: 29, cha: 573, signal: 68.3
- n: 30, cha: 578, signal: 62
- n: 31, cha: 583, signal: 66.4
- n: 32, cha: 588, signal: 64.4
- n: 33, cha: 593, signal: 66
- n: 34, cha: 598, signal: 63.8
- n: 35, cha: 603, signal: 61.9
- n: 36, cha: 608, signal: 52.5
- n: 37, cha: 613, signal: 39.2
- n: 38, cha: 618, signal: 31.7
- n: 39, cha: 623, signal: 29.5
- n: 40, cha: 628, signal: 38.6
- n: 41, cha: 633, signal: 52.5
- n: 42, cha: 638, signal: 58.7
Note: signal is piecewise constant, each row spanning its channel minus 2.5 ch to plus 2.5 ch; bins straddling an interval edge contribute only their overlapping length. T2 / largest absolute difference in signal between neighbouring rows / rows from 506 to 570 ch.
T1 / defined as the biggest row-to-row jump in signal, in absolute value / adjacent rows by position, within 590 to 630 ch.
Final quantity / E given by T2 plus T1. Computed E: 22.5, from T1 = 13.3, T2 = 9.2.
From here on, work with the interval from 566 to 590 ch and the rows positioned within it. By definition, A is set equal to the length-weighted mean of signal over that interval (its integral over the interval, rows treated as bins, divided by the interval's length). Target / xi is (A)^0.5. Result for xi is 8.07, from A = 65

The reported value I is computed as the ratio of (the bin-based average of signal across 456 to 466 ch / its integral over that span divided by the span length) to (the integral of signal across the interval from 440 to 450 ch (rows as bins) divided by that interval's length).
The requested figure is 1.03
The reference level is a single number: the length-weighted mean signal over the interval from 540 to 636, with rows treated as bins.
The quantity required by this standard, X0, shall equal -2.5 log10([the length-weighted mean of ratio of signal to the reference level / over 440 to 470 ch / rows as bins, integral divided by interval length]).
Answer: -0.17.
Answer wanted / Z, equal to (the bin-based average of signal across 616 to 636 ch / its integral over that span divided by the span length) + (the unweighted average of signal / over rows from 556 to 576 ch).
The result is 105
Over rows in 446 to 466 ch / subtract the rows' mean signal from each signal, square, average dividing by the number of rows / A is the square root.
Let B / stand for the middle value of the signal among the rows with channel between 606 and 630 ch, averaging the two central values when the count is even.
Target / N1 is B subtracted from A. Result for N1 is -37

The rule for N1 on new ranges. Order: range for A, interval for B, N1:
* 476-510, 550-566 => -62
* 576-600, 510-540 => -68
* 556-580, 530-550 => -65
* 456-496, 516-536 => -66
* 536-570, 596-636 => -45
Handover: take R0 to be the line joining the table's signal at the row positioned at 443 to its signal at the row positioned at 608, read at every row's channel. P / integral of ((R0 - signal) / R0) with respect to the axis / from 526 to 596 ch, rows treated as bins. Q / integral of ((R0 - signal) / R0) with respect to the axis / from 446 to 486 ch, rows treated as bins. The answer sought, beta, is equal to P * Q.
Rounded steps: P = -12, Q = -2.4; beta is 28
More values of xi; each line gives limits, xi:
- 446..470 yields 8.22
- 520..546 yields 8.22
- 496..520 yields 8.40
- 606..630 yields 6.16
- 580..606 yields 8.01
